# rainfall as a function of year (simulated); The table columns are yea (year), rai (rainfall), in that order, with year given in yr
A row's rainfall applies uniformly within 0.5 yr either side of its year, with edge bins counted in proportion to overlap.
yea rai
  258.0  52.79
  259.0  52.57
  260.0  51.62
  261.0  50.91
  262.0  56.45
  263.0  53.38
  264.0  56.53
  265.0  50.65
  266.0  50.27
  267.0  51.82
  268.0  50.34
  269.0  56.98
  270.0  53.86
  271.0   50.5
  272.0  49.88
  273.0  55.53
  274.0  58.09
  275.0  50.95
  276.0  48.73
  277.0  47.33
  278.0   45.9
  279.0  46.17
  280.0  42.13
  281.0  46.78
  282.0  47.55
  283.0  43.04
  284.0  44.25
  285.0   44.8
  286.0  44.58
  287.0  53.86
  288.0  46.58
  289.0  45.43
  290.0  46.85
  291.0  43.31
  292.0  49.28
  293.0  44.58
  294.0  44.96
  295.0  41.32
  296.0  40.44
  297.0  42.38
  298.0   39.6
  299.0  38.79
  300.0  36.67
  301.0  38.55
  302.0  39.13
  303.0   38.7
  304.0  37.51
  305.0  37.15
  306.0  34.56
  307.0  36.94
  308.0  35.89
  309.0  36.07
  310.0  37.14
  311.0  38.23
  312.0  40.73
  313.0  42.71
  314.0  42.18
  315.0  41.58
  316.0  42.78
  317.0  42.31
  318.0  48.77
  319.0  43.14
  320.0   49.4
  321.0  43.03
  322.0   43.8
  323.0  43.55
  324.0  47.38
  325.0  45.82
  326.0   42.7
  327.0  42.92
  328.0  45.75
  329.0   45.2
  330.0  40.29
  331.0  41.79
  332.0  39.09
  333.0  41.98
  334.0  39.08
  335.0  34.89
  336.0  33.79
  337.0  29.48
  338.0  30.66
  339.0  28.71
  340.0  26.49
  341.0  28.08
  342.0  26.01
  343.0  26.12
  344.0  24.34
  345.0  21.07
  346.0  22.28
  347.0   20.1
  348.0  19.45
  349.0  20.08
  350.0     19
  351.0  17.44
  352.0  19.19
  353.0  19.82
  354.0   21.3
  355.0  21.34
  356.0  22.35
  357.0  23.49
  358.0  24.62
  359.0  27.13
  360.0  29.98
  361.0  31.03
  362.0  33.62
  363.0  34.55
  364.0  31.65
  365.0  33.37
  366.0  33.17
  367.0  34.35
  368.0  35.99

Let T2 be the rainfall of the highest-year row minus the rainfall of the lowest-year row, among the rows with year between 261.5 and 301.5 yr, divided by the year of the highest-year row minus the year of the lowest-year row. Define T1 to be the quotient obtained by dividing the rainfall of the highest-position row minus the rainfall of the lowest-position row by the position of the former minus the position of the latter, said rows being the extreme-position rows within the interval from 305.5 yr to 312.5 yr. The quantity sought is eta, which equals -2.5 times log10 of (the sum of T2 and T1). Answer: 0.61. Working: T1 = 1.0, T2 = -0.5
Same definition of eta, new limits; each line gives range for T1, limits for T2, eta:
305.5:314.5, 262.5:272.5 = 0.62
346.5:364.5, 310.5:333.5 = 0.18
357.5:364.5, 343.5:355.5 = 0.12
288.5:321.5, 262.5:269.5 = 0.70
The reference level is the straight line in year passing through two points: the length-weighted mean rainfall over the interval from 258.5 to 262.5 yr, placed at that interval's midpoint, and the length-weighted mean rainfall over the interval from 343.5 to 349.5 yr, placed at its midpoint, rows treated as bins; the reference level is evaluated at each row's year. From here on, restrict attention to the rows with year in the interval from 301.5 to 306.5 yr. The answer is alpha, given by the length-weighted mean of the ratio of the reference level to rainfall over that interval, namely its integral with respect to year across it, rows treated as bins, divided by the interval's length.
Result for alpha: 0.99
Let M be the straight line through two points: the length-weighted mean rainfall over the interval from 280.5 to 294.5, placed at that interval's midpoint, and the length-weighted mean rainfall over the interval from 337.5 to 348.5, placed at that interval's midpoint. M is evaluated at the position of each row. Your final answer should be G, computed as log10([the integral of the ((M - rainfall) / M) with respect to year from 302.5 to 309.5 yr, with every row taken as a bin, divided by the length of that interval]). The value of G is -1.22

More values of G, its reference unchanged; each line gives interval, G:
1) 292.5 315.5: -2.12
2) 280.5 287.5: -1.66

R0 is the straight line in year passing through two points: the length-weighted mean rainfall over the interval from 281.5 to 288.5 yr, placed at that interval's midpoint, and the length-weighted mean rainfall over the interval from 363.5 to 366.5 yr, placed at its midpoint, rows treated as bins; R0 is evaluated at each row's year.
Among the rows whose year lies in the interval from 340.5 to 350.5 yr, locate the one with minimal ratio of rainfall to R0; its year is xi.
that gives 350.0 yr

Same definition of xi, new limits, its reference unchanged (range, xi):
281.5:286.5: 283.0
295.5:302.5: 300.0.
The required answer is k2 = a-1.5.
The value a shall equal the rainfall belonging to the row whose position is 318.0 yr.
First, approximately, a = 48.77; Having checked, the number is 47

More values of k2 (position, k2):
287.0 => 52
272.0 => 48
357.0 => 22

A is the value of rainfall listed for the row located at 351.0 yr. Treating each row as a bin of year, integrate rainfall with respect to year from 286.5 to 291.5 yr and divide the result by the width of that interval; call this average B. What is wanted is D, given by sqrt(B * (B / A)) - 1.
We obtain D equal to 10.3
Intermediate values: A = 17.44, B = 47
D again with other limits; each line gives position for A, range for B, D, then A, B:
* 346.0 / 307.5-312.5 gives 7.0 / 22.28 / 38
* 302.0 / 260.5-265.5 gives 7.6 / 39.13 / 54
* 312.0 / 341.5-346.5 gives 2.8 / 40.73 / 24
